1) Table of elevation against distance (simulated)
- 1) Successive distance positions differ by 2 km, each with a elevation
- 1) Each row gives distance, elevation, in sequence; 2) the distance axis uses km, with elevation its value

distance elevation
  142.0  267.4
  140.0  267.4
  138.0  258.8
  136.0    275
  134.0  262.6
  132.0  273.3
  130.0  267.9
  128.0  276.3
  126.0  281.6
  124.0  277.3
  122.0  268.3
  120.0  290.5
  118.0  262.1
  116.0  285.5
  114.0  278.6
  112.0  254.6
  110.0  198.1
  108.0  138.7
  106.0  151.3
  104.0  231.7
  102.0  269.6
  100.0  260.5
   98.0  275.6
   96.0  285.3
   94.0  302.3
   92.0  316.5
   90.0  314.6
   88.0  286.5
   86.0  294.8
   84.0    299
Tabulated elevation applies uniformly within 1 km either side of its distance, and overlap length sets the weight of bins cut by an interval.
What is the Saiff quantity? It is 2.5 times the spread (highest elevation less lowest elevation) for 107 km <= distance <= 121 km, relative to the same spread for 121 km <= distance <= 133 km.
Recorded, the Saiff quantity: 28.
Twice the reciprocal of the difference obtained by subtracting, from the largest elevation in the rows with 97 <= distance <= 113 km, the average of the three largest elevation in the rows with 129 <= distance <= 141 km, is 0.57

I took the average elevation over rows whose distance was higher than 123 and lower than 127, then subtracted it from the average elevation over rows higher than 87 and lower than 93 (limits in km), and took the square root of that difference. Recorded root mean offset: 5.1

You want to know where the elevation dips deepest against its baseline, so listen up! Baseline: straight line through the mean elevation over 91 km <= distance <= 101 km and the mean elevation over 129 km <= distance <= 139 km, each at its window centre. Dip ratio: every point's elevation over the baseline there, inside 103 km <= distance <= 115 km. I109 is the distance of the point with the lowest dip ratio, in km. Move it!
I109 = 108.0 km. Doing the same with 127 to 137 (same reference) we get 134.0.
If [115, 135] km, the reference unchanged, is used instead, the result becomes 118.0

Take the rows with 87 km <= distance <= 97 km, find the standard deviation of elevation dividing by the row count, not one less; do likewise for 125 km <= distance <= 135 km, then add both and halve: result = 10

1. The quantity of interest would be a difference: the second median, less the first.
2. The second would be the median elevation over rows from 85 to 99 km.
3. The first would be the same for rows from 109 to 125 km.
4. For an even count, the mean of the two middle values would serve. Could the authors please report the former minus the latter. 22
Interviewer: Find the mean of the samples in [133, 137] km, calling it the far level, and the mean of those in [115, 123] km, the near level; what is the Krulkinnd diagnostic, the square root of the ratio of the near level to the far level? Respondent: 1.01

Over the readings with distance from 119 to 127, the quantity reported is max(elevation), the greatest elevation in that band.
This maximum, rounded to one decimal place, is 290.5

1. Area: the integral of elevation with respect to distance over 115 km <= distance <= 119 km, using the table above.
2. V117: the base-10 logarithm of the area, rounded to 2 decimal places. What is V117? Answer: 3.04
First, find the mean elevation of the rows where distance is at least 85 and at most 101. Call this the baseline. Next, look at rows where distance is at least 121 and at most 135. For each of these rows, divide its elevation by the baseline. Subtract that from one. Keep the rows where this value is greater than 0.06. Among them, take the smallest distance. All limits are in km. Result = 122.0 km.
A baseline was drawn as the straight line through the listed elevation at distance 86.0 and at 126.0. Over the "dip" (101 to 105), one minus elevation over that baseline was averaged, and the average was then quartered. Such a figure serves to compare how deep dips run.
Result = 0.033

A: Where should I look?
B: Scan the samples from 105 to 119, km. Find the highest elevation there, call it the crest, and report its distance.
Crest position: 116.0 km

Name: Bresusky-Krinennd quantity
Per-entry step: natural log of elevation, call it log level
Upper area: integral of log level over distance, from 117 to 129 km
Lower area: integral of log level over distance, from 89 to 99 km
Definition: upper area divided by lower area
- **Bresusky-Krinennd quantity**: 1.2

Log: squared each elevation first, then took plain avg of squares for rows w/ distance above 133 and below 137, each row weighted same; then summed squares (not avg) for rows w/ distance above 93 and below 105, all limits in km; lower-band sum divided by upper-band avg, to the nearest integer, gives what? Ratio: 6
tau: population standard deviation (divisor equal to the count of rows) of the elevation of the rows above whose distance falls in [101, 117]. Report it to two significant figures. 54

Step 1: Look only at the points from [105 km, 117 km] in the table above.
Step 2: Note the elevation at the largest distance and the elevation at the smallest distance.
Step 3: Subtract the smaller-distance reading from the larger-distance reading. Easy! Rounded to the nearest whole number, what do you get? 134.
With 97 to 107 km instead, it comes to -124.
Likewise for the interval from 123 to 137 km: -2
